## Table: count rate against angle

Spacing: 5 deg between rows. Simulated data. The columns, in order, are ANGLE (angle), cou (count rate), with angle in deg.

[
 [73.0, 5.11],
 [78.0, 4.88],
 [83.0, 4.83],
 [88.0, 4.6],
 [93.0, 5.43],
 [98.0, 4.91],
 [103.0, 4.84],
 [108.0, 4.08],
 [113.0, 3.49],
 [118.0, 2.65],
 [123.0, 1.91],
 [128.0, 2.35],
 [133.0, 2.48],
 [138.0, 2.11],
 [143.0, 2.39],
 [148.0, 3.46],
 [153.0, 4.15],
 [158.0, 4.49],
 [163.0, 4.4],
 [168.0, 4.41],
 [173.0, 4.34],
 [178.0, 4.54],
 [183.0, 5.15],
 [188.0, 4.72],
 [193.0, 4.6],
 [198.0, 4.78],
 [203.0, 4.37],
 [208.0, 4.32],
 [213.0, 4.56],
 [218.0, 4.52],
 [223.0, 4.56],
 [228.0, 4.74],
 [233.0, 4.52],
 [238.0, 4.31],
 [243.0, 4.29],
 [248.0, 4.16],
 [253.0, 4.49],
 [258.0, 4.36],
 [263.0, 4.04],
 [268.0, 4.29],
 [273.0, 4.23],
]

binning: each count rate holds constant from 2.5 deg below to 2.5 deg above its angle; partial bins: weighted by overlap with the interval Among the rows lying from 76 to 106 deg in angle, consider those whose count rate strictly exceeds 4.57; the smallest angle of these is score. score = 78.0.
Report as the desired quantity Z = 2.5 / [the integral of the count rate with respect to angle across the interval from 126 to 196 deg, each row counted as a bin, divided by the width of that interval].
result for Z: 0.65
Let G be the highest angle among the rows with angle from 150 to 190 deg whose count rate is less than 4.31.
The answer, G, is 153.0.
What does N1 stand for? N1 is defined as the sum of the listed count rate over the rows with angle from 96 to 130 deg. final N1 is 24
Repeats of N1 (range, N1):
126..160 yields 21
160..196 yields 32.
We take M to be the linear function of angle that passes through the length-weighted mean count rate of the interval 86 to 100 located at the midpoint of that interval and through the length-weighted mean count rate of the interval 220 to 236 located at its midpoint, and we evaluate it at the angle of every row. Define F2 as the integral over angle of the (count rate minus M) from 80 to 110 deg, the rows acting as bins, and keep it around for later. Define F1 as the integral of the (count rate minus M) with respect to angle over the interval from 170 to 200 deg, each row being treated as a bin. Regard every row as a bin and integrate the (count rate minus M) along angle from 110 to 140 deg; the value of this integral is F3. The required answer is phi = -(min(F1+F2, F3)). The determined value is 71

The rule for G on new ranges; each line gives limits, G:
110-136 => 133.0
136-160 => 153.0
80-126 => 123.0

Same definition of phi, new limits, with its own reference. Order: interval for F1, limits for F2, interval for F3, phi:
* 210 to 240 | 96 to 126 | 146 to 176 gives 42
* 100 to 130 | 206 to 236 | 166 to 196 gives 52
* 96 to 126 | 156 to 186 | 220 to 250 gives 46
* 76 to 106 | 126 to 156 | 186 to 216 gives 63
